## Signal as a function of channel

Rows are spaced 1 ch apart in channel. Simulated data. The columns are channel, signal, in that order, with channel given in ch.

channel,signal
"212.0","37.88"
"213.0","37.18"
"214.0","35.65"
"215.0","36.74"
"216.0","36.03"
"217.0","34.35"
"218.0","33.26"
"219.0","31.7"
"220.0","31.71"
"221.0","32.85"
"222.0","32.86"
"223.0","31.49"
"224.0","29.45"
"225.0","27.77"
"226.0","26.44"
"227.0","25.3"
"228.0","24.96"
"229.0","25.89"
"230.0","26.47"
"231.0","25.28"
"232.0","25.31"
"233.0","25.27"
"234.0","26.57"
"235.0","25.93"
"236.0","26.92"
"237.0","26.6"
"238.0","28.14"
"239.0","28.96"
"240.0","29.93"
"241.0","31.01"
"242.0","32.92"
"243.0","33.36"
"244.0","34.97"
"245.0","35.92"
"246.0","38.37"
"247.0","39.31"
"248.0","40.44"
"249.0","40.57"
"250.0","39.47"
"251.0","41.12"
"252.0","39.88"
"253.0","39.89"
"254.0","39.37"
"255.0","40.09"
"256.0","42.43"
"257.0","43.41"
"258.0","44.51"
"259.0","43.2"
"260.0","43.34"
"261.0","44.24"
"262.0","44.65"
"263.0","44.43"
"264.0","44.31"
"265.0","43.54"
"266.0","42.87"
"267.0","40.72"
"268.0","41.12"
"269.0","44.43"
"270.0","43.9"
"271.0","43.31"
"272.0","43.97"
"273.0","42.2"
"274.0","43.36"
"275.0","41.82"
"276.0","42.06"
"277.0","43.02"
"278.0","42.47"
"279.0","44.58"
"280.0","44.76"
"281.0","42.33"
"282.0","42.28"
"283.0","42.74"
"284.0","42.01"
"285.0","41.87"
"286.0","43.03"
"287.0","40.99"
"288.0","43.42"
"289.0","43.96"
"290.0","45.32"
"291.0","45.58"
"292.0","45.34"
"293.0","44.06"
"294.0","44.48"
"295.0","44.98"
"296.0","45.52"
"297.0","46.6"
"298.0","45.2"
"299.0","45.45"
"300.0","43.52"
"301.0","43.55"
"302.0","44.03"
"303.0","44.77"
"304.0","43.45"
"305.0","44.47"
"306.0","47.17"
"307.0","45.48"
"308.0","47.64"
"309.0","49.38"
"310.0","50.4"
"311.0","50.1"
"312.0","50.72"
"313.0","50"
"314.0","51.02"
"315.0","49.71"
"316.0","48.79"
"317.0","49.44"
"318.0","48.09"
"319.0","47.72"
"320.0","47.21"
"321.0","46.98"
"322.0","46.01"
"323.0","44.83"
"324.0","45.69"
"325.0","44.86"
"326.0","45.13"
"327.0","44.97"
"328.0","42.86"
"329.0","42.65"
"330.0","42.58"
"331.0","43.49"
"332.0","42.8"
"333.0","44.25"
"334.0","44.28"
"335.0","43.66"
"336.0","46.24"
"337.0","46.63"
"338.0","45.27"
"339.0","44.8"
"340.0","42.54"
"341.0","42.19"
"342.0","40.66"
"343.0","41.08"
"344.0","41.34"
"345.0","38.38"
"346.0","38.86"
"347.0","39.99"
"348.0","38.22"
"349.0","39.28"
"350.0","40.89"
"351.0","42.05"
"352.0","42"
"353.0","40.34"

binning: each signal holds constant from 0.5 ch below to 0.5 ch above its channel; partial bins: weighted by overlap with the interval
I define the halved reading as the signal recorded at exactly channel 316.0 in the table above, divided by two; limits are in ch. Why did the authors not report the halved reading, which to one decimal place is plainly 24.4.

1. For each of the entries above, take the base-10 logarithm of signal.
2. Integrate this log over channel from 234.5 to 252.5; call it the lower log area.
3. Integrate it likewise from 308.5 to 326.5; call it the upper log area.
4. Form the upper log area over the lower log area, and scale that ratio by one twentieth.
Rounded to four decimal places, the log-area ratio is 0.0551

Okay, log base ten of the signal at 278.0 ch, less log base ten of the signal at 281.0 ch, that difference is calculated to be 0.00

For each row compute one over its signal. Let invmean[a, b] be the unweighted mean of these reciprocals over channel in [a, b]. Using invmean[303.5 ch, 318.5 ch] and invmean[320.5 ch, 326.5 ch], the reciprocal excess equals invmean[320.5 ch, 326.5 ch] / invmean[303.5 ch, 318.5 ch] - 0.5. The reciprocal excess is 0.6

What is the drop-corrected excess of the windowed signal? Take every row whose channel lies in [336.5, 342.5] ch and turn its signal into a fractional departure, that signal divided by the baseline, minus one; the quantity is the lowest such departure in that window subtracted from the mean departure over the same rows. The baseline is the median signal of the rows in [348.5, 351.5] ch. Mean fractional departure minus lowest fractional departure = 0.074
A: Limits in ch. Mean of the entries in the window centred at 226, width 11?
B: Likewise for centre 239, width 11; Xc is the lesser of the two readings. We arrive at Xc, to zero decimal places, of 28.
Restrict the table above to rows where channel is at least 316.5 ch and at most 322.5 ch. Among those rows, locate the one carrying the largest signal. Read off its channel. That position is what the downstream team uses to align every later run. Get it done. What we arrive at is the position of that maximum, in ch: 317.0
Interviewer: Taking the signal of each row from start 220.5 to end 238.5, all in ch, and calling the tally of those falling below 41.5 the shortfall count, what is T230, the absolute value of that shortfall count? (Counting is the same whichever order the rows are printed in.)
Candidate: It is 18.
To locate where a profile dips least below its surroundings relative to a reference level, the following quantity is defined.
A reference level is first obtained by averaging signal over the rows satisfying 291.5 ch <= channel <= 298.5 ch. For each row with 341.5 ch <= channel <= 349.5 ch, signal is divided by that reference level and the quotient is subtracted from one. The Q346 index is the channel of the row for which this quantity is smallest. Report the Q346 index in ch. 344.0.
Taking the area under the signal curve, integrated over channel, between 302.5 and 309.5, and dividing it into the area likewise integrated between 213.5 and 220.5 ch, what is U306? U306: 0.74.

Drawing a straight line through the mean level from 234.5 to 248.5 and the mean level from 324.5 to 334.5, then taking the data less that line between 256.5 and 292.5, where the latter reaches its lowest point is 287.0 ch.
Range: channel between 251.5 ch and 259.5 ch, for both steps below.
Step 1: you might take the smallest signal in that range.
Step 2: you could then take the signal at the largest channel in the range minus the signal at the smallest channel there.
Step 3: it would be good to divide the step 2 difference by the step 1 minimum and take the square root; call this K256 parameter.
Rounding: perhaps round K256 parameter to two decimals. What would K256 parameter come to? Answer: 0.29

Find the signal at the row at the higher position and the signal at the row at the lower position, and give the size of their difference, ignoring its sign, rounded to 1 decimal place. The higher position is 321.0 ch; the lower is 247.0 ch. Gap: 7.7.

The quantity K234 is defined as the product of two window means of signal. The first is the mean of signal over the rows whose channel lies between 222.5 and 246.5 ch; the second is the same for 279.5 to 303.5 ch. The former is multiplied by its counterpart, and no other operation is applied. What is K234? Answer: 1271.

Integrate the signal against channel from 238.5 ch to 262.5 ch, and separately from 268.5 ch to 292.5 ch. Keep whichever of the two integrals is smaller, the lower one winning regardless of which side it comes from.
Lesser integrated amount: 931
